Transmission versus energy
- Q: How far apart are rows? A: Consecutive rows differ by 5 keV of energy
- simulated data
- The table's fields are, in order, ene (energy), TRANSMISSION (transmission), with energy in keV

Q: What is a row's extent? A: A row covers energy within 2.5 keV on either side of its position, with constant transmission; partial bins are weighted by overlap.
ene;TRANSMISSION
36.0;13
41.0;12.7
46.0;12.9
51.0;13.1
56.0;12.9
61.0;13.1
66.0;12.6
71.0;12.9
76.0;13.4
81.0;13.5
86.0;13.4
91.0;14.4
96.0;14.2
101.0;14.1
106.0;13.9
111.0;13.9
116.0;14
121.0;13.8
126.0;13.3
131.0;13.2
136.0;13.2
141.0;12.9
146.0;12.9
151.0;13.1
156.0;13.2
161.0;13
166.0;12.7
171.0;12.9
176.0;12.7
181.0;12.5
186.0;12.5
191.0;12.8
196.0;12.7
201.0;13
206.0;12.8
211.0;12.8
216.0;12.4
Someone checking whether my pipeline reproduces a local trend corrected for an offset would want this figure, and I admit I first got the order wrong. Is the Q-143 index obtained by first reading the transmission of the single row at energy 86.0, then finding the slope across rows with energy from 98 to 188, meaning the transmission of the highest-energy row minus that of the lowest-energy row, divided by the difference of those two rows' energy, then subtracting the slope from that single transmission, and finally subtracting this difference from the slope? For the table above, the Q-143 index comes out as -13.4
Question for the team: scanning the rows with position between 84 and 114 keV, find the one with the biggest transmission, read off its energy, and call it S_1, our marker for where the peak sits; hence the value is 91.0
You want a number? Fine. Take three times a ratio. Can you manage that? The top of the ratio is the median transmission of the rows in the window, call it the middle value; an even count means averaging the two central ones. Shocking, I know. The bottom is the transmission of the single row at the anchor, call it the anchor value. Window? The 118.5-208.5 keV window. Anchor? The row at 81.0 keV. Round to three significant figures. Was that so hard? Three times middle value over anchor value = 2.87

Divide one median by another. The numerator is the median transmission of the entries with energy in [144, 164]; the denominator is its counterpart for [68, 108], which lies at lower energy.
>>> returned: 0.95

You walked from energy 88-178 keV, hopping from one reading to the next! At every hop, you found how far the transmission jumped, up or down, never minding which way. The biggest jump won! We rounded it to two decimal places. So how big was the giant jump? 0.50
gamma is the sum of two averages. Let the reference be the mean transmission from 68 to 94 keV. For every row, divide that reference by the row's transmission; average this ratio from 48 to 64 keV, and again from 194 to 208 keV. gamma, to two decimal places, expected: 2.09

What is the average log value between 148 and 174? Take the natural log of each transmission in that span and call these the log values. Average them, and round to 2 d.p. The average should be 2.56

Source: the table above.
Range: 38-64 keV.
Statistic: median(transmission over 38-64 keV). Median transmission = 12.9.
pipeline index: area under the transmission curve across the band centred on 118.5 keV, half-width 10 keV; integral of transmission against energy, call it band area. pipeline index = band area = 275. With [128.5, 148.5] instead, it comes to 261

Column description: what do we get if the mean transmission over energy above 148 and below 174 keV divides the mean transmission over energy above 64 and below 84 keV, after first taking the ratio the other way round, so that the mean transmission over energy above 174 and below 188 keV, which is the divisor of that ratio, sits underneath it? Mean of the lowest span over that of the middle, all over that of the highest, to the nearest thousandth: 0.080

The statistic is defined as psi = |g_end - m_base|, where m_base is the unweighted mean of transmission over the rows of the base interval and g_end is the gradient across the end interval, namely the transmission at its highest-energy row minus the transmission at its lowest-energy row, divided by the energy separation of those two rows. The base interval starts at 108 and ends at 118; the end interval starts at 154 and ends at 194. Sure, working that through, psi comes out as 14.0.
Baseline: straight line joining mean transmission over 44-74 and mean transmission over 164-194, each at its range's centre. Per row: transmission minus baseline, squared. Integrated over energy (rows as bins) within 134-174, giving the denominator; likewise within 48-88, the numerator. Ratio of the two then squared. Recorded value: 2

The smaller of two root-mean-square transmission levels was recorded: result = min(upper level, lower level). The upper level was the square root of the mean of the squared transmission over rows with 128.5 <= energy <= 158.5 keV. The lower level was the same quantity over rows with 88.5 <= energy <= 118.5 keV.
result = 13.1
